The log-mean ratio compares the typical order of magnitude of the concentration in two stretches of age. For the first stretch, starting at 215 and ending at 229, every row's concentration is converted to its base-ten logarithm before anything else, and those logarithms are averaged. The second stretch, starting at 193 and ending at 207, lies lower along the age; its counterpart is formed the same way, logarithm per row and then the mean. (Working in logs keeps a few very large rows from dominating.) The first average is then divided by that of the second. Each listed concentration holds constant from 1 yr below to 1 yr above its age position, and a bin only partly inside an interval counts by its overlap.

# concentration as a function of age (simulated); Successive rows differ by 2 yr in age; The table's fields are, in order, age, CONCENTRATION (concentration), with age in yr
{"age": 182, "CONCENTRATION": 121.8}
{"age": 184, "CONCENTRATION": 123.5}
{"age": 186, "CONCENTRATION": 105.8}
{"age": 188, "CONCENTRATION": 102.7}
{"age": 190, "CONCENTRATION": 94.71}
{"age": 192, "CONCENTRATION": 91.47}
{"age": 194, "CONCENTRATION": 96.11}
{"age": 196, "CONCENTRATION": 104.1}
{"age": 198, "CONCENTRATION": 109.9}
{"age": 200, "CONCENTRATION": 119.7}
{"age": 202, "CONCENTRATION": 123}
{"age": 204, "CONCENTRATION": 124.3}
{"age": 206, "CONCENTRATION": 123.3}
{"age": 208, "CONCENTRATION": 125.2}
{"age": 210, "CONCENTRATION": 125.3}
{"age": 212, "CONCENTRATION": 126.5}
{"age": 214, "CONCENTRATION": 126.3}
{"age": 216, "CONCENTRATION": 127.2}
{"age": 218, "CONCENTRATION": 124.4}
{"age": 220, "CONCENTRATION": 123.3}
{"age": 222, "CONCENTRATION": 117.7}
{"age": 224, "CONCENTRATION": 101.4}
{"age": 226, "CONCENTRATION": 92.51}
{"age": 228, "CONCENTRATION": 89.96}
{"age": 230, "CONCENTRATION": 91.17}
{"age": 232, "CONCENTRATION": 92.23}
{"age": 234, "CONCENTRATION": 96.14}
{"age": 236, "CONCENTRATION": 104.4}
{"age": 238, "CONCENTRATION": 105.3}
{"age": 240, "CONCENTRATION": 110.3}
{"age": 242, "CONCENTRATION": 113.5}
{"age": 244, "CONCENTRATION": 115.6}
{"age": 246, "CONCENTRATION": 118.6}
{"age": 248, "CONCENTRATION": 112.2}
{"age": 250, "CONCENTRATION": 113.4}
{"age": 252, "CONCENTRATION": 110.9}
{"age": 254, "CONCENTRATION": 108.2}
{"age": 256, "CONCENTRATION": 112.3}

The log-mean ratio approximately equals 0.99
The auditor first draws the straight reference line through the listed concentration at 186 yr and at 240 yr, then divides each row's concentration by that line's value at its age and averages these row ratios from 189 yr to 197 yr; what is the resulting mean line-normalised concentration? 0.91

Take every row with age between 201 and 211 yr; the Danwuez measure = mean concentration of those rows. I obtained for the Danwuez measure 124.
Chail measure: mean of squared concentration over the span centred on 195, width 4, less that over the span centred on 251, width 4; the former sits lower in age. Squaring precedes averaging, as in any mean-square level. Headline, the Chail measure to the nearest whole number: -2542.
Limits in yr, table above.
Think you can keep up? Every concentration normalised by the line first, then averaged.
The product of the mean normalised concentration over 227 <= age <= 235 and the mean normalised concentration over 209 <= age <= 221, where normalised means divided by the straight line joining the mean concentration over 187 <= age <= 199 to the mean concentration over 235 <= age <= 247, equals 1.01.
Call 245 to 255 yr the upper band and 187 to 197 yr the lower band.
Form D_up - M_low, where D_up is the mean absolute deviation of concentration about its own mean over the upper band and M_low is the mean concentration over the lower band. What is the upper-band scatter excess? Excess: -95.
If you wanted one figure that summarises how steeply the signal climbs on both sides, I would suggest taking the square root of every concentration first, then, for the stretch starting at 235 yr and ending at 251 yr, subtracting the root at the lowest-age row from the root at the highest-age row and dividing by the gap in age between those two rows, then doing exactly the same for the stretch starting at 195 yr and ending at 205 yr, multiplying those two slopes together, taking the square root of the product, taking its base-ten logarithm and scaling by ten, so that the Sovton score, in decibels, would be -12.2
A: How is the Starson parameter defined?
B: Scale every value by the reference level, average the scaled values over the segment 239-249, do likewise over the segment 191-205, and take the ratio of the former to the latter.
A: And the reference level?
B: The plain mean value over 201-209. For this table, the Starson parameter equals 1.04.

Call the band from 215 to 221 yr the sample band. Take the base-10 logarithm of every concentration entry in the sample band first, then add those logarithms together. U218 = 6.29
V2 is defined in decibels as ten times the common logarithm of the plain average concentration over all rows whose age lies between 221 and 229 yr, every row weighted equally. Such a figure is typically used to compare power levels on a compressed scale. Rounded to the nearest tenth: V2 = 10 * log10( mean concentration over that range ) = 20.0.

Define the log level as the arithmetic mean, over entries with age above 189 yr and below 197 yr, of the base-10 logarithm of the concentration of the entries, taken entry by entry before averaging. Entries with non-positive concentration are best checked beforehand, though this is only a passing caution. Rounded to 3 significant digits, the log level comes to 1.98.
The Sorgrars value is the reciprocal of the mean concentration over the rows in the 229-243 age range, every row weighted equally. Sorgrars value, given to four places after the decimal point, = 0.0098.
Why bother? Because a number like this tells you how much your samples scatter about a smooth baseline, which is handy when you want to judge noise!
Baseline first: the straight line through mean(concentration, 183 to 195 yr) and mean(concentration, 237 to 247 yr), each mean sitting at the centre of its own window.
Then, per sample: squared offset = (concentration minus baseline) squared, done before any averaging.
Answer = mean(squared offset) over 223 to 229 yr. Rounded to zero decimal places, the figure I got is 250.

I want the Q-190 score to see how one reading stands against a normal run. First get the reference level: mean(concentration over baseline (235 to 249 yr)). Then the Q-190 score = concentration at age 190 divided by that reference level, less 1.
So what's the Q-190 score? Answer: -0.15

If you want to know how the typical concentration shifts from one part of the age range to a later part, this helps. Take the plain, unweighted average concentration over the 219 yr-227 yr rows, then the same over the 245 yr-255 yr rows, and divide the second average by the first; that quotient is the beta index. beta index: 1.04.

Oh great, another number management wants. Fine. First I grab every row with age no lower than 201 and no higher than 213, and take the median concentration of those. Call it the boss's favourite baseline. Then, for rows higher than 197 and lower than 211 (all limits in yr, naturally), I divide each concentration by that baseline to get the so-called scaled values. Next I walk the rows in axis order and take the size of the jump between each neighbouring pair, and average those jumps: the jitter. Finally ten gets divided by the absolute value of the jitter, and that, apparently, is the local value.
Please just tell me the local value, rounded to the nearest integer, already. 430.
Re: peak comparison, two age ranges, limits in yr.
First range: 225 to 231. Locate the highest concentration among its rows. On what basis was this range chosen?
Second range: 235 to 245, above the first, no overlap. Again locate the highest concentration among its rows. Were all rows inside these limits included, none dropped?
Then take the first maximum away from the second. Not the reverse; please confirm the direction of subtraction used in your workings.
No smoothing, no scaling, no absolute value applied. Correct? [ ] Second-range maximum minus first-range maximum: 23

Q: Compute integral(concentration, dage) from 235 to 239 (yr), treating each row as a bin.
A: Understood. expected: 419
